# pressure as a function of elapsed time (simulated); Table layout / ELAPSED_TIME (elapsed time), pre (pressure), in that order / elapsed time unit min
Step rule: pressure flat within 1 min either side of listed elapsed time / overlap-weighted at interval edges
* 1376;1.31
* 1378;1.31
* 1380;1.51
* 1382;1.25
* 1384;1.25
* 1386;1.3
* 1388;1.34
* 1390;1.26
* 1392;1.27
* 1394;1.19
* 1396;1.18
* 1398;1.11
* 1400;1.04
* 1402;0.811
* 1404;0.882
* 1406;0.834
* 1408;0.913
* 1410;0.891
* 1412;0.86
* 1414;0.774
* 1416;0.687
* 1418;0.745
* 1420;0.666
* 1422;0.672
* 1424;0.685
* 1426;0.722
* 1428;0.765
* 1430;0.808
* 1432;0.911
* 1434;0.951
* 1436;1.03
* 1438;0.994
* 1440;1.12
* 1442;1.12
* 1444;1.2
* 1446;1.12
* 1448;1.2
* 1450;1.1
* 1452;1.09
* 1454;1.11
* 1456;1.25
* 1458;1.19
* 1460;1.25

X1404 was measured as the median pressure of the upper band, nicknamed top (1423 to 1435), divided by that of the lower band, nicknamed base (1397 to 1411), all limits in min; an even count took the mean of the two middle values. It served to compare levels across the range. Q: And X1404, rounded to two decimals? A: 0.88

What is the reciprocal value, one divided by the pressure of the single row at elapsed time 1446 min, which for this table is 0.89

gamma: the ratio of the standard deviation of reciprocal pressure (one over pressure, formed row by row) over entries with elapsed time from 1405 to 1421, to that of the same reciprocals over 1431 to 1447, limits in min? 1.7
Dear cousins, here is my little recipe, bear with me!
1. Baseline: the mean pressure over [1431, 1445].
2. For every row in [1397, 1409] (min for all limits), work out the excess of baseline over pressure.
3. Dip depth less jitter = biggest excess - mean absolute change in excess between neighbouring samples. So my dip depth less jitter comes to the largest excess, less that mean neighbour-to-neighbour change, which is 0.1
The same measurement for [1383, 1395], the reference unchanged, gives -0.2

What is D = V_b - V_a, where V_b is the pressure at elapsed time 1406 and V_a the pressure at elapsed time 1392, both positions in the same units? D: -0.44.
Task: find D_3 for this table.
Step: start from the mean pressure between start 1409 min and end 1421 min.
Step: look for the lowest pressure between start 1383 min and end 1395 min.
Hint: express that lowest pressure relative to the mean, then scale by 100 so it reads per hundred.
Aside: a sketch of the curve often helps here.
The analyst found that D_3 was 154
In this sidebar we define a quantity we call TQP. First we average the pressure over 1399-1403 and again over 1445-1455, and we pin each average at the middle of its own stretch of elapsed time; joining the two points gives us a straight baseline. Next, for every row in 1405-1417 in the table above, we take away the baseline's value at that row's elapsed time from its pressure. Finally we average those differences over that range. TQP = -0.14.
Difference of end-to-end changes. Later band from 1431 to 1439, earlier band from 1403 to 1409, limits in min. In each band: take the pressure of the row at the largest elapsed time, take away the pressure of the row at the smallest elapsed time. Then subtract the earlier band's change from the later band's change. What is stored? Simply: 0.05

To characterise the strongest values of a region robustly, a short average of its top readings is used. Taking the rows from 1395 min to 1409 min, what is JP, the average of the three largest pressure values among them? 1.11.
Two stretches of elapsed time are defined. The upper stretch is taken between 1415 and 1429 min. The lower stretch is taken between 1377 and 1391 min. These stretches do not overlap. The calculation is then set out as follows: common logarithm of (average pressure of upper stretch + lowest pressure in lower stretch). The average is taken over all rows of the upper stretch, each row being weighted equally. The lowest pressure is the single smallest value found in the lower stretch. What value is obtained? 0.29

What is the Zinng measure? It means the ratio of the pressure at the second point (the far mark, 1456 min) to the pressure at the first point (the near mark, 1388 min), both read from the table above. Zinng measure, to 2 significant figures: 0.93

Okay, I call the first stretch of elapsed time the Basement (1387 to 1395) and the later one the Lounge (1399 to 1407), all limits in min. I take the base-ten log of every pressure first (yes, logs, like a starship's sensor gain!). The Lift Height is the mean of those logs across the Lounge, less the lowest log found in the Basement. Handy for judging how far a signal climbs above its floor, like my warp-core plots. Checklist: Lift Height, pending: -0.13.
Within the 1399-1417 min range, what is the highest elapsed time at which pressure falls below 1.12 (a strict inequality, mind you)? 1416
